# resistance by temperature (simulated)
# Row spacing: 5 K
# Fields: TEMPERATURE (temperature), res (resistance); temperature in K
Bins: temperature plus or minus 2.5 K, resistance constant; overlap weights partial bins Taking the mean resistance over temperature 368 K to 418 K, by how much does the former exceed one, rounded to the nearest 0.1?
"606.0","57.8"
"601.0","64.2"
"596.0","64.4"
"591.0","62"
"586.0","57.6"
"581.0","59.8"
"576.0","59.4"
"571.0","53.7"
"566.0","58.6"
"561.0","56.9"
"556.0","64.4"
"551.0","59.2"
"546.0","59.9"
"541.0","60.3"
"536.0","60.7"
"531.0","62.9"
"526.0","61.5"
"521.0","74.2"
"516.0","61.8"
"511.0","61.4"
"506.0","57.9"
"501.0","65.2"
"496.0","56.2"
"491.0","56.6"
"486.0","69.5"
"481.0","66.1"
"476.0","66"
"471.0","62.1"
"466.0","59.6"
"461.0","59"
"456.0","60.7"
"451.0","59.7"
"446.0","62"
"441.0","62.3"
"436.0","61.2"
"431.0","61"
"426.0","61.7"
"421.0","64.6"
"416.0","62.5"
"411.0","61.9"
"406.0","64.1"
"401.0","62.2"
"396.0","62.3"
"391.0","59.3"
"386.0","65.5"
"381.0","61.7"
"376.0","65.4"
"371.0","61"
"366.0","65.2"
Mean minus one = 61.6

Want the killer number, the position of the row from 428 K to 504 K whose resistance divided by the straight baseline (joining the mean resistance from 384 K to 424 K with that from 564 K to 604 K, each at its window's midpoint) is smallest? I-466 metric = 496.0 K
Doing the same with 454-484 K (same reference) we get 461.0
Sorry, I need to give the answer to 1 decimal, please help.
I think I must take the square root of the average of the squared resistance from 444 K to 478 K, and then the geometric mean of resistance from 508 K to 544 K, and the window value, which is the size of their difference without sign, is 1.8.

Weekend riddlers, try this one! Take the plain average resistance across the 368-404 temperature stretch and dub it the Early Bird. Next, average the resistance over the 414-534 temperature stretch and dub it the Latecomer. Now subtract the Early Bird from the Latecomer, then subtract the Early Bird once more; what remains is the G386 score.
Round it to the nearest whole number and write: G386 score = -63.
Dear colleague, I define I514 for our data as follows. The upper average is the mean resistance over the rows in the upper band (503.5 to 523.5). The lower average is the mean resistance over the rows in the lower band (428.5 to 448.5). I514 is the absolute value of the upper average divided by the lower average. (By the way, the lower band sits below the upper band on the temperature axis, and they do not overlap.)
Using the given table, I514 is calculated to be 1.04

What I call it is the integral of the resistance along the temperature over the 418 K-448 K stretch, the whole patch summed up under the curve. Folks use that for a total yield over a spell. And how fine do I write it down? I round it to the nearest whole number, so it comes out 1864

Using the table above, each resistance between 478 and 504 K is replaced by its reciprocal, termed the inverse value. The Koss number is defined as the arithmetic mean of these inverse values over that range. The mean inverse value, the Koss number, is 0.0161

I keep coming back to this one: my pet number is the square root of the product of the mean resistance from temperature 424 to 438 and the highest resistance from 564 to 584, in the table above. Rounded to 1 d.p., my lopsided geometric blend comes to 60.5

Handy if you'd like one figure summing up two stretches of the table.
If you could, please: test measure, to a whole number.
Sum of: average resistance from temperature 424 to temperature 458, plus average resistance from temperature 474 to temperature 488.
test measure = 128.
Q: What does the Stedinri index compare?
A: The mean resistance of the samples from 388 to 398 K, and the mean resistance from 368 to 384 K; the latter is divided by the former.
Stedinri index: 1.03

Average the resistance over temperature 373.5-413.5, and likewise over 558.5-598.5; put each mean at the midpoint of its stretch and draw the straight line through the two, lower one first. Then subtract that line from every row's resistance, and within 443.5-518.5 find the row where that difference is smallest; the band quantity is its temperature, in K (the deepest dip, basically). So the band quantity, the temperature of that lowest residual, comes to 496.0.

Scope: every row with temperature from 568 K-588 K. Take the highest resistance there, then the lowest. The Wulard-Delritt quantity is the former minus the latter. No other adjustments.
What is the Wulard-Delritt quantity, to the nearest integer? 6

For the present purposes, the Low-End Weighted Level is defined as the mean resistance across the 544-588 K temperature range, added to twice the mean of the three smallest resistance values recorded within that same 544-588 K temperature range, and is 171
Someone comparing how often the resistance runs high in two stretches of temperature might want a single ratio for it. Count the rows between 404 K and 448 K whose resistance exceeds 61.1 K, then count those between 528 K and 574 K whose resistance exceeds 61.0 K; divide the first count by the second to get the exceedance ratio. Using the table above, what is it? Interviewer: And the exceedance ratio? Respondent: 4.0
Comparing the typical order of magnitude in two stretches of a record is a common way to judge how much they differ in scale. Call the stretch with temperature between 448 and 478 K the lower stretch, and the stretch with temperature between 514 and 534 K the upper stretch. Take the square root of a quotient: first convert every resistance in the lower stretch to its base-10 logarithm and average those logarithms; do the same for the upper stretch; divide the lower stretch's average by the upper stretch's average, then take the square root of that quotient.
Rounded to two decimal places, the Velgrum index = 0.99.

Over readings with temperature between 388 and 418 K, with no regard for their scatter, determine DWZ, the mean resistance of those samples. 62.1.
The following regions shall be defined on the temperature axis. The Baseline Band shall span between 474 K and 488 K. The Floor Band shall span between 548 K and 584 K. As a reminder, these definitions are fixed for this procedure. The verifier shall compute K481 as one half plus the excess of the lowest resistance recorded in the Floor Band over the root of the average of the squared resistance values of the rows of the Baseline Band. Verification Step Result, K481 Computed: -13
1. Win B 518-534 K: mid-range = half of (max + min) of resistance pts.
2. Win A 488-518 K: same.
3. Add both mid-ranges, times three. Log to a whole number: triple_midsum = 386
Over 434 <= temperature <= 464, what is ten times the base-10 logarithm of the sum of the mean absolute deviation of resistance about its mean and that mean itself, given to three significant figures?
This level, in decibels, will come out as 17.9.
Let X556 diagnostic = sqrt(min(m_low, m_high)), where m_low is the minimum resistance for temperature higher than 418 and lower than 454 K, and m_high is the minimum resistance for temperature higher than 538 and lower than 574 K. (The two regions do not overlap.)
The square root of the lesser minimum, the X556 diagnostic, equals 7.33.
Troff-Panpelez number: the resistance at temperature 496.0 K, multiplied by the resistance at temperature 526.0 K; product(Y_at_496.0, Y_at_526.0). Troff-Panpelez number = 3456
